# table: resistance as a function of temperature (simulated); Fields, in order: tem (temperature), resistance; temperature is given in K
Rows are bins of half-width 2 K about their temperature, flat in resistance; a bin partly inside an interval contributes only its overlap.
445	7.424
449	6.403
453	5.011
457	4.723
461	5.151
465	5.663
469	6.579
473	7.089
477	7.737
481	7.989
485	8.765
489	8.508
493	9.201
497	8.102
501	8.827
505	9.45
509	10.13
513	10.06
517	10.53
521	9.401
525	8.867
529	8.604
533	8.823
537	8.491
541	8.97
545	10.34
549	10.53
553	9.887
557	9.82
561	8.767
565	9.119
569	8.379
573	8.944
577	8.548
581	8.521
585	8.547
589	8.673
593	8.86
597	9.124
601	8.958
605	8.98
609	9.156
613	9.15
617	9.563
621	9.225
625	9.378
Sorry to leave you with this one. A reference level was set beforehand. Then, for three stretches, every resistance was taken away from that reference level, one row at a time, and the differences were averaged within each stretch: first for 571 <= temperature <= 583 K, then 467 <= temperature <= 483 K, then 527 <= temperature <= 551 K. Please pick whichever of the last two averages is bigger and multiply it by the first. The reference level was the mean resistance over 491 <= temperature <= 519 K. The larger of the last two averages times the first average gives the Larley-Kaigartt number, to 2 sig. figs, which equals 1.7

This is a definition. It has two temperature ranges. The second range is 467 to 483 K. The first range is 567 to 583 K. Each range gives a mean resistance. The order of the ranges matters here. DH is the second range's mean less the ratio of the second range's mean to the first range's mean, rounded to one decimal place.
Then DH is 6.5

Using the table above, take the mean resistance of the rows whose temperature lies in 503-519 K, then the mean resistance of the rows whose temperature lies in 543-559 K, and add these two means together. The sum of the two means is 20.2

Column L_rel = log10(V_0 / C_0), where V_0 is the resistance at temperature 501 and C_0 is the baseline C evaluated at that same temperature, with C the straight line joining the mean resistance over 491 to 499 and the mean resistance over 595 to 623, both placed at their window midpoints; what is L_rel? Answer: 0.007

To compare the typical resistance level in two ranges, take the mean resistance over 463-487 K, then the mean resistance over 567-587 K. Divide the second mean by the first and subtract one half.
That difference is 0.68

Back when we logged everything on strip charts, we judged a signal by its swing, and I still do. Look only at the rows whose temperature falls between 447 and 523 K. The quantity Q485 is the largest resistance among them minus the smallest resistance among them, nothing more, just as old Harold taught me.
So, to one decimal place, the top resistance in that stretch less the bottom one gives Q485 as 5.8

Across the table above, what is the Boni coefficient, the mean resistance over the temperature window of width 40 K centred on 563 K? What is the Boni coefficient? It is 9.3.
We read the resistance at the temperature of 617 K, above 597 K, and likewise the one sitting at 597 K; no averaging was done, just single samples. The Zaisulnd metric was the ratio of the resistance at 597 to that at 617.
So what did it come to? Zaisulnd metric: 0.95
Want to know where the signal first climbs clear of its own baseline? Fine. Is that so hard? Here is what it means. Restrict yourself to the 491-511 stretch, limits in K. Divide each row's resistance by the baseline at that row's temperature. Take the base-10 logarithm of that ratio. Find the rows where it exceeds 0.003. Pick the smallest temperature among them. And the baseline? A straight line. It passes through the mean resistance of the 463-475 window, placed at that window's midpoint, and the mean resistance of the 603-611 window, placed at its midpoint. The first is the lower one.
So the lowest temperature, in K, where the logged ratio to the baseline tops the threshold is 493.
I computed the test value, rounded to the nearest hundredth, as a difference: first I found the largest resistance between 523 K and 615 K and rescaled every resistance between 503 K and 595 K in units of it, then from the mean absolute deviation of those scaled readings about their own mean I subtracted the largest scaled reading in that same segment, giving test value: -0.94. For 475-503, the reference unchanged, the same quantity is -0.83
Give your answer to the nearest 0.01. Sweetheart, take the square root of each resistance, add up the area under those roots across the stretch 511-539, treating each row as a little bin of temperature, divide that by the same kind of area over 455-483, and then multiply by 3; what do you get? 3.62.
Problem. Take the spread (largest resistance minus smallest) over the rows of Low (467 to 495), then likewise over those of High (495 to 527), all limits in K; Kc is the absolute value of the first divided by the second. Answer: 1.1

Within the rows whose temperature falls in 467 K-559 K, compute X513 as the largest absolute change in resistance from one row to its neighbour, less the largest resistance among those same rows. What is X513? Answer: -9.16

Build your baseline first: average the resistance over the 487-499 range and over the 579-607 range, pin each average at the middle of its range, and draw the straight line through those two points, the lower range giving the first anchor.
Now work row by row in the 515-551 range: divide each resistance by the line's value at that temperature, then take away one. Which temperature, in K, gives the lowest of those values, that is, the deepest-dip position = 537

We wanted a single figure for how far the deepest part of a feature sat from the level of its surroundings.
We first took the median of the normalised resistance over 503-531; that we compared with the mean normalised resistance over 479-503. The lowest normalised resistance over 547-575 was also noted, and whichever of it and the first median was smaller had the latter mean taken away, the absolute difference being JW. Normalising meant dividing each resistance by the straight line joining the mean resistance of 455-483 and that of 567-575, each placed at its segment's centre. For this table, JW 0.27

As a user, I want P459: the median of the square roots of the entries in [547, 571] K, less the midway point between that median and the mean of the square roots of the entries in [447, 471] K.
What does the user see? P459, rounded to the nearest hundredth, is 0.36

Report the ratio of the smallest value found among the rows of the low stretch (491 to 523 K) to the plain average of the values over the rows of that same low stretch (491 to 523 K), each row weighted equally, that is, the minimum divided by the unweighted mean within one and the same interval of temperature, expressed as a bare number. 0.86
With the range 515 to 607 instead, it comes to 0.92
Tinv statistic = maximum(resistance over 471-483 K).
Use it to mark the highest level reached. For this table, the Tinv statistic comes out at 7.989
